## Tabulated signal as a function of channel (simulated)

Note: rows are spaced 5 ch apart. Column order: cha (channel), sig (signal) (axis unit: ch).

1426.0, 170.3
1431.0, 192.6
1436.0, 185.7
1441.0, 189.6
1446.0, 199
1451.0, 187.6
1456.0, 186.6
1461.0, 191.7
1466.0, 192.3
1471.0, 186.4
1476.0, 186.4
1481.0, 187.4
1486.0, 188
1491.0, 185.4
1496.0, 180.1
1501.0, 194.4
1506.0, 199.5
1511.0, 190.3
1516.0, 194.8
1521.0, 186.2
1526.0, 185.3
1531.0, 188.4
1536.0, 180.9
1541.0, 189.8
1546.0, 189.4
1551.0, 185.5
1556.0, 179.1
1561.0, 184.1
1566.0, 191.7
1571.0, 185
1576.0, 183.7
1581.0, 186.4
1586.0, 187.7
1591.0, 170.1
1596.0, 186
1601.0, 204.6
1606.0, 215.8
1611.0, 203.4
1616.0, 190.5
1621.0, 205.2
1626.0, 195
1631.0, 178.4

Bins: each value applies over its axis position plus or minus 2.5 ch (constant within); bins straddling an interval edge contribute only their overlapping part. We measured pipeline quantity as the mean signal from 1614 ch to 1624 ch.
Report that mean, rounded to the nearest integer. 198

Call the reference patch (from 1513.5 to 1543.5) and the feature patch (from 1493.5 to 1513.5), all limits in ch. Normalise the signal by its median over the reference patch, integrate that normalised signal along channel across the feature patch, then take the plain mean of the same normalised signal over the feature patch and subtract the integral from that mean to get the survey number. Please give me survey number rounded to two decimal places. -19.38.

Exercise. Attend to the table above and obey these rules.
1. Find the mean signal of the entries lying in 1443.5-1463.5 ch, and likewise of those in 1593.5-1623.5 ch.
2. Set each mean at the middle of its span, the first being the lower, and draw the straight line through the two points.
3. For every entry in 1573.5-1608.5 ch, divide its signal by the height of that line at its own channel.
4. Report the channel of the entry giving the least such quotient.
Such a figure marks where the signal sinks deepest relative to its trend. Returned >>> 1591.0 ch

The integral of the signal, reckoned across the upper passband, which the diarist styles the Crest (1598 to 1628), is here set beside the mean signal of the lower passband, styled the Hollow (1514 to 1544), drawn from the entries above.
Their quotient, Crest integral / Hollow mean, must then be 32.4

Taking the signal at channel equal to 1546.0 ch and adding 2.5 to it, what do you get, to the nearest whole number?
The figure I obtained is 192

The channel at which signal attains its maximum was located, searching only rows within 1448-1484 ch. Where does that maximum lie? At 1466.0 ch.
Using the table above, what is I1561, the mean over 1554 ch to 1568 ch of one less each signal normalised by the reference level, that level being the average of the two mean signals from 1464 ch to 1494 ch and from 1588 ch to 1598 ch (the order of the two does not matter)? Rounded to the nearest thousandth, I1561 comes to -0.012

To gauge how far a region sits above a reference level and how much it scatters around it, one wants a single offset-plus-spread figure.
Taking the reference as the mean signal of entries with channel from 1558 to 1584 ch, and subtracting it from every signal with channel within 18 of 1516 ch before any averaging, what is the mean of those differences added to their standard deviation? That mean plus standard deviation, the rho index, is 10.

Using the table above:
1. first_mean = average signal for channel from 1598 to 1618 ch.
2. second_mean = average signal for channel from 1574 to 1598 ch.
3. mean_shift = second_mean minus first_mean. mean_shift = -21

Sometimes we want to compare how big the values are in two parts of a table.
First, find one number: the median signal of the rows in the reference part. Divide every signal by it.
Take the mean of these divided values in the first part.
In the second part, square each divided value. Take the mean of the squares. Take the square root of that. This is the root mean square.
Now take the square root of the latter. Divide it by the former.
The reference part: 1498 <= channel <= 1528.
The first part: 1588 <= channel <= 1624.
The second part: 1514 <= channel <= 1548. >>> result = 0.97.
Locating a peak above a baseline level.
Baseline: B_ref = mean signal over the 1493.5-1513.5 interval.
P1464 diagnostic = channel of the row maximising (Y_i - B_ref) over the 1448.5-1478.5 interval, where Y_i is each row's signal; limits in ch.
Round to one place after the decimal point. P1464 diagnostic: 1466.0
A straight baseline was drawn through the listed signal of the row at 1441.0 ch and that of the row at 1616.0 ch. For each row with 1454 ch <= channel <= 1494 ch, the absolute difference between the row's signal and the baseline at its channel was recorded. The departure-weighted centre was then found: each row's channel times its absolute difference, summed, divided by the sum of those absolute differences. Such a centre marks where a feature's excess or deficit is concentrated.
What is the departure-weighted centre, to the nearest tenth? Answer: 1474.4 ch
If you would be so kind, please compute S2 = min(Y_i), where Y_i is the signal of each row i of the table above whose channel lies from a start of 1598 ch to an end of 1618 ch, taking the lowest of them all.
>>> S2 190.5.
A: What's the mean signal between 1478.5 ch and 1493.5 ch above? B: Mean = 187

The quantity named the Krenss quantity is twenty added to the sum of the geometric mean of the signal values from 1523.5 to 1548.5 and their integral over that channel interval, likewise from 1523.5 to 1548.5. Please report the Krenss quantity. 4876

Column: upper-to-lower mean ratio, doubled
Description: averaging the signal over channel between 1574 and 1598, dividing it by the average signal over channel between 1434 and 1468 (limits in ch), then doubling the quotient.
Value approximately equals 1.92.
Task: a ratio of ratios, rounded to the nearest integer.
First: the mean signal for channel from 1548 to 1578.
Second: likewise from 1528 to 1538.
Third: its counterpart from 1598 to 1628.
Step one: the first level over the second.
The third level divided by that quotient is 202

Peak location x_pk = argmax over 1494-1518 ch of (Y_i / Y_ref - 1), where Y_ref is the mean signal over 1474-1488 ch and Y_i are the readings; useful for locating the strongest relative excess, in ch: 1506.0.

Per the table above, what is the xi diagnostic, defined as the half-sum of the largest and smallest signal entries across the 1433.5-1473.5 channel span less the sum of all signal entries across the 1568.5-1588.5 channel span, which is -550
